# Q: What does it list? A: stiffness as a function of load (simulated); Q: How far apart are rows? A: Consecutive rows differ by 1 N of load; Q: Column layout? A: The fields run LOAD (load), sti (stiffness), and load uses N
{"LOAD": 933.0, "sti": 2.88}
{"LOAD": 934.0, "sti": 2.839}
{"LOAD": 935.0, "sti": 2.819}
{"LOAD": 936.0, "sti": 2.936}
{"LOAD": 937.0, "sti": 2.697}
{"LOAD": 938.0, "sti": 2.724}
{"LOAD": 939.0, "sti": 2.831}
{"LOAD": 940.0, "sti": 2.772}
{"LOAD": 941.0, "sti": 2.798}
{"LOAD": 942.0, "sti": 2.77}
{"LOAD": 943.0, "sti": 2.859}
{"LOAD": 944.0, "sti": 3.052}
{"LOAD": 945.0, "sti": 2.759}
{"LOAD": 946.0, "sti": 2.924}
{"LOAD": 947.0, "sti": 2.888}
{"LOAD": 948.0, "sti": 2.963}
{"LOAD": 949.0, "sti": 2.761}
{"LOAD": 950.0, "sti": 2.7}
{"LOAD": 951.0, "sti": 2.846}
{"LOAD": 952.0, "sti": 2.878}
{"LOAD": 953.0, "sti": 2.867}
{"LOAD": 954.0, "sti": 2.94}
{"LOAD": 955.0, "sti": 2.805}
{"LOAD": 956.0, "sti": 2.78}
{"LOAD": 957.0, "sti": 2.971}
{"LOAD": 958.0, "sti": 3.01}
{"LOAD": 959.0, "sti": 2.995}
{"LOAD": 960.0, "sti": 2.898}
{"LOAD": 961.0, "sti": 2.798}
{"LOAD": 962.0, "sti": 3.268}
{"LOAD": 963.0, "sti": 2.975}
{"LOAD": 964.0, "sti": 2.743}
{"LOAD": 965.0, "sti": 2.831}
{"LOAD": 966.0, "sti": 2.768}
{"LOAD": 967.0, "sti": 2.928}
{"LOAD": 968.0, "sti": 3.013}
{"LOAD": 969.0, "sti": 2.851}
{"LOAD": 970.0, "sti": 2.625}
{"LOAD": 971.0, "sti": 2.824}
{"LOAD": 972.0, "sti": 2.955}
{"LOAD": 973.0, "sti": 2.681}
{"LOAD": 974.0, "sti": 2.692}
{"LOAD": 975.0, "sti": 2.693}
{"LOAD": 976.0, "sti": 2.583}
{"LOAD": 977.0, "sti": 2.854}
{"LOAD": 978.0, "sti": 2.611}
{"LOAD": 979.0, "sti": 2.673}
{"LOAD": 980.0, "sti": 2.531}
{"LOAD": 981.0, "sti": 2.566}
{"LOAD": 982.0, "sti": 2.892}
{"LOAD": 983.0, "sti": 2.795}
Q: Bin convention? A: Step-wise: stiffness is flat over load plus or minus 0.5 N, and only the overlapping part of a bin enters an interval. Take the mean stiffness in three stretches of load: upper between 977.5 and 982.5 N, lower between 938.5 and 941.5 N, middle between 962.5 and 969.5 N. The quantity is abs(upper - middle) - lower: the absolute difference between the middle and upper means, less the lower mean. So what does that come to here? -2.58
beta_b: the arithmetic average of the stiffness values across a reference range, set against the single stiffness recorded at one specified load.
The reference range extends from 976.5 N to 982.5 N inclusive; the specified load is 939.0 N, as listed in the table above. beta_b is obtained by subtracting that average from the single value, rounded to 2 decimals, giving 0.14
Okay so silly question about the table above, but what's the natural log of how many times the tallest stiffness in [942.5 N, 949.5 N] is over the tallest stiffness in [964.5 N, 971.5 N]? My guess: 0.013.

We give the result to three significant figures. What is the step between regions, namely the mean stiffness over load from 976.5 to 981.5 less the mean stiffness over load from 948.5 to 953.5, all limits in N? -0.163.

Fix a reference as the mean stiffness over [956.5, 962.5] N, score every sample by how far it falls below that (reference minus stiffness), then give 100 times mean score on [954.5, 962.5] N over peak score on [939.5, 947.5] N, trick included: 21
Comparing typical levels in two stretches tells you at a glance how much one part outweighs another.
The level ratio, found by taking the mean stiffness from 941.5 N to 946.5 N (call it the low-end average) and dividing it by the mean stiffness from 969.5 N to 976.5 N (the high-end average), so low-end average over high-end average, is 1.06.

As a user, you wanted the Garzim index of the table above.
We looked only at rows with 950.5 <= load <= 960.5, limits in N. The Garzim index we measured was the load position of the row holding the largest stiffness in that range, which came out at 958.0 N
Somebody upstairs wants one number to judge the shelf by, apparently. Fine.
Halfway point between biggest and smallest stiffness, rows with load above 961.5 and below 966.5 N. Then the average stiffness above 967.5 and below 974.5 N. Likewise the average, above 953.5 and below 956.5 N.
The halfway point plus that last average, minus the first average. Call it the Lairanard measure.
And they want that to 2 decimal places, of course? 3.04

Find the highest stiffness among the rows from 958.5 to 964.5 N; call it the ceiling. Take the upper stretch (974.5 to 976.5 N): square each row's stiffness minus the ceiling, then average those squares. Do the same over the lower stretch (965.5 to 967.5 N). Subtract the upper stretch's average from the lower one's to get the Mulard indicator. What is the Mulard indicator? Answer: -0.22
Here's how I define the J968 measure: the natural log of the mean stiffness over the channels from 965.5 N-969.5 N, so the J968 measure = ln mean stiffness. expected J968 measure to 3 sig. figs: 1.06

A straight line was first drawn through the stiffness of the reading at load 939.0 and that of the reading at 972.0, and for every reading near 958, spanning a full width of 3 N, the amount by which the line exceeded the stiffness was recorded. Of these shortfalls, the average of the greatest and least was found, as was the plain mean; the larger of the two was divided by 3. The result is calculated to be -0.030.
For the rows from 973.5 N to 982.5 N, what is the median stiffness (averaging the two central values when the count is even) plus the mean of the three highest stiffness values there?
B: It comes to 5.49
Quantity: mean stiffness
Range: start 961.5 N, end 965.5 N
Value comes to 2.95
